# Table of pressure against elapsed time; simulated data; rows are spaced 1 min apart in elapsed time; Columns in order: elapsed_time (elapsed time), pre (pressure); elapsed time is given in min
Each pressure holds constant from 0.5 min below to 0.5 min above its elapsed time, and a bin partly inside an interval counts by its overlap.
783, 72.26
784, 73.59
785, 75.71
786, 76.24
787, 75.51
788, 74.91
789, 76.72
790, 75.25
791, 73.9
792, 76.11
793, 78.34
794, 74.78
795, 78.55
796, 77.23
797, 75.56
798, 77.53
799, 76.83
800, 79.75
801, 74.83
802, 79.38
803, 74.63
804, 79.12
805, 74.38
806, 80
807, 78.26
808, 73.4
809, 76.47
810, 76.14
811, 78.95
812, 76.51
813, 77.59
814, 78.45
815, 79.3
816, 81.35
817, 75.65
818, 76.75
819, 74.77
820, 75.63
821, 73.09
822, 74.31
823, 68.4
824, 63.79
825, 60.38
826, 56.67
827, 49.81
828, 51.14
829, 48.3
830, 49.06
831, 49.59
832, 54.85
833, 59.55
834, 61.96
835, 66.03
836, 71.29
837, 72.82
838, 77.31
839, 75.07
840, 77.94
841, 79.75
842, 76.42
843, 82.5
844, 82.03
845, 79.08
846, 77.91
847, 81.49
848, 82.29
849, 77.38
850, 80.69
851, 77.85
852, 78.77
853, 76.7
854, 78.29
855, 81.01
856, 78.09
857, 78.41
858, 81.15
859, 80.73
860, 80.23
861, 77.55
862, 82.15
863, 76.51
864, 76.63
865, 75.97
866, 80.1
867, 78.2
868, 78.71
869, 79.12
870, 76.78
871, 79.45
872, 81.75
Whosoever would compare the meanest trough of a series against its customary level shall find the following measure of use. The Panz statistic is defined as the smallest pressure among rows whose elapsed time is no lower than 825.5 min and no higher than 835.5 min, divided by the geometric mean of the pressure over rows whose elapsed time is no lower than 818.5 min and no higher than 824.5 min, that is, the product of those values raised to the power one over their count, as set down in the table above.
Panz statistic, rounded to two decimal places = 0.68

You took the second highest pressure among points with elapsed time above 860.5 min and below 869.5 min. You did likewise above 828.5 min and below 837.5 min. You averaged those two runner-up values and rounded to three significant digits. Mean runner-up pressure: 75.7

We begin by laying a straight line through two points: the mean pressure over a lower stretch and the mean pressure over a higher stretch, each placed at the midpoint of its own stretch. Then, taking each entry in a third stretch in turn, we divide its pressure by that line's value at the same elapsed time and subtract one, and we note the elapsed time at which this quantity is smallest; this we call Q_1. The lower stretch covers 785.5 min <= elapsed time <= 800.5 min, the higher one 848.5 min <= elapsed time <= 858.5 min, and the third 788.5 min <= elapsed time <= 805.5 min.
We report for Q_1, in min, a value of 805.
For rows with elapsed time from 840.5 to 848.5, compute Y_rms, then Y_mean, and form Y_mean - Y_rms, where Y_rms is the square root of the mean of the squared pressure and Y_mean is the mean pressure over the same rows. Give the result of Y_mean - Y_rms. -0.028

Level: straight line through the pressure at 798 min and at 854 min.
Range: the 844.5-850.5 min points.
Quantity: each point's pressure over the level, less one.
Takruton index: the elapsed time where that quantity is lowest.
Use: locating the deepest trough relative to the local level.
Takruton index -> 849 min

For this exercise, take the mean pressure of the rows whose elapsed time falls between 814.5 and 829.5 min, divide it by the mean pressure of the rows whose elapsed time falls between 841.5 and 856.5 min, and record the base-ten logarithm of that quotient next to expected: -0.072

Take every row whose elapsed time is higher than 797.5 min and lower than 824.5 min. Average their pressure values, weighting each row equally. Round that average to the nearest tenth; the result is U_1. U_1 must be 76.1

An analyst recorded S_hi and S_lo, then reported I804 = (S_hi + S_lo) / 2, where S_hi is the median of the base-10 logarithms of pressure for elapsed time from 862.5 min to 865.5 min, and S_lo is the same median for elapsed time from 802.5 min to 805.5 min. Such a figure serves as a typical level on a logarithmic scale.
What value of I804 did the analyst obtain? 1.88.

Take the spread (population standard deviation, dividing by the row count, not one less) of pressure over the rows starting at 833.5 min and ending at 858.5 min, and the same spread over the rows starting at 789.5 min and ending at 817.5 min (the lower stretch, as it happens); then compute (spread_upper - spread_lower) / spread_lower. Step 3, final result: 1.3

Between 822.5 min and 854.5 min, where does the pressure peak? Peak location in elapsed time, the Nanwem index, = 843 min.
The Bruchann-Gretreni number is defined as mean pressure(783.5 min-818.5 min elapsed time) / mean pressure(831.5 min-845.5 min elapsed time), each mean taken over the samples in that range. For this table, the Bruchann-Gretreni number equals 1.06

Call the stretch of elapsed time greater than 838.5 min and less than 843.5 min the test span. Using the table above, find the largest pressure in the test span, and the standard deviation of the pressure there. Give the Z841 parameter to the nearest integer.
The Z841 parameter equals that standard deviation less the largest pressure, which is -80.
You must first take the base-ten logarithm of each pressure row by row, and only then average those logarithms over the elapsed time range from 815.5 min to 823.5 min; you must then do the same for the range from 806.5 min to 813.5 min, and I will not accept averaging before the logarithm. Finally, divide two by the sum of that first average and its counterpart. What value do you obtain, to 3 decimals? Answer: 0.532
